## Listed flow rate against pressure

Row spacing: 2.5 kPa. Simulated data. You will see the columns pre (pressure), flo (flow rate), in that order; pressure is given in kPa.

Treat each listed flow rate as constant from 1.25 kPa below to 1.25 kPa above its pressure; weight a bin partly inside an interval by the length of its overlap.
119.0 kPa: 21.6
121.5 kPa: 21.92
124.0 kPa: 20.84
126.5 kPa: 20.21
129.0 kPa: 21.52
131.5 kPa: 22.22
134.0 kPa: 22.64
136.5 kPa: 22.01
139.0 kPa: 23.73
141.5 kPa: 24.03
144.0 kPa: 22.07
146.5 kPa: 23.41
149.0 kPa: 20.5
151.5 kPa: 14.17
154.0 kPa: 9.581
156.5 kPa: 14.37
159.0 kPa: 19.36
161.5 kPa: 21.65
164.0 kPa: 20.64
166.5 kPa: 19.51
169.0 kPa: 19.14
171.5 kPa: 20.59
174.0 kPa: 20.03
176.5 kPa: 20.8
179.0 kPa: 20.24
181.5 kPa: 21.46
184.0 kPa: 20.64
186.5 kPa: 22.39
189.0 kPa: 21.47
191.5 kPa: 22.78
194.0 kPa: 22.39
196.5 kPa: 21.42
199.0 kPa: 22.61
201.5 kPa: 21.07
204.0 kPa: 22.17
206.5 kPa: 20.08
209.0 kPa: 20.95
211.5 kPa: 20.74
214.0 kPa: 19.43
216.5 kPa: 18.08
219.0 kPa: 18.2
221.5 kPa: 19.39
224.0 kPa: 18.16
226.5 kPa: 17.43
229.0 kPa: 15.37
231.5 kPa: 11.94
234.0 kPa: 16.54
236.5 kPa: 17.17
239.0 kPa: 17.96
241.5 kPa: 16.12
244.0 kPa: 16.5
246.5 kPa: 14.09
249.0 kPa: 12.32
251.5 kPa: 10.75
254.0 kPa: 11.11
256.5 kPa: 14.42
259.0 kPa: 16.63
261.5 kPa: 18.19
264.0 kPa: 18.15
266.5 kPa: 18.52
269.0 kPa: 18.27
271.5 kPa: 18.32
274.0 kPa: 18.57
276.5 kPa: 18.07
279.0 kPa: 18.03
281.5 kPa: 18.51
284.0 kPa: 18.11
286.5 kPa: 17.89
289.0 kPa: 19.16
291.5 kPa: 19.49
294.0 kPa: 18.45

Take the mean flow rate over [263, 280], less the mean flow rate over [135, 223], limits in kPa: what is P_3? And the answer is -2.0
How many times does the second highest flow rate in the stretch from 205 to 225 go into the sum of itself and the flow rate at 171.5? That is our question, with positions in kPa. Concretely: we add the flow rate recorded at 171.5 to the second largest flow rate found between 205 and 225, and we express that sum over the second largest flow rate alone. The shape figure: 1.99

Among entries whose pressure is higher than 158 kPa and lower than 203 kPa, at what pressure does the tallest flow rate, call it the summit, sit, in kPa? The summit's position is 191.5 kPa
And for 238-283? 274.0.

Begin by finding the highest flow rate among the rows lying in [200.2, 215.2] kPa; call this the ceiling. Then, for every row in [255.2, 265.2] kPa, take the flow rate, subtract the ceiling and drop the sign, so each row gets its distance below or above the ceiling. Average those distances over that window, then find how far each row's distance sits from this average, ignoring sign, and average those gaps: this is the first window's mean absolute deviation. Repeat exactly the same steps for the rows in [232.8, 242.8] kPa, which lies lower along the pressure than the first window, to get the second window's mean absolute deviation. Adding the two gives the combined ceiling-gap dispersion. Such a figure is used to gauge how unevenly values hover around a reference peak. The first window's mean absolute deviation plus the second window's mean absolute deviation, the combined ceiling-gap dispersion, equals 1.94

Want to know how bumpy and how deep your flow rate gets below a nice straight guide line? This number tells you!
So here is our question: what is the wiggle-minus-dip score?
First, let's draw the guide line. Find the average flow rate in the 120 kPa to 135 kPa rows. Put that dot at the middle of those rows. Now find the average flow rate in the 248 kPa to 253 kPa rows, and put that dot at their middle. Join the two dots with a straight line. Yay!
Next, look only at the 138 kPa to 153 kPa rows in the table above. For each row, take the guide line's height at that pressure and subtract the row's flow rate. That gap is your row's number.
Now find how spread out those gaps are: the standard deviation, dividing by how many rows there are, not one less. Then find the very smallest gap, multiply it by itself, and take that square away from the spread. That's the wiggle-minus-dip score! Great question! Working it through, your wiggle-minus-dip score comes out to -10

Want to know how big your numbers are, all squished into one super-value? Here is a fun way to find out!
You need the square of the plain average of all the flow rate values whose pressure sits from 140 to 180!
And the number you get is 376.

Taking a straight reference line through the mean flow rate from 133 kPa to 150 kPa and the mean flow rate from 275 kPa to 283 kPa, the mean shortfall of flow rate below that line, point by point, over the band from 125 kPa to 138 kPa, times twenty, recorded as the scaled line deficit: 25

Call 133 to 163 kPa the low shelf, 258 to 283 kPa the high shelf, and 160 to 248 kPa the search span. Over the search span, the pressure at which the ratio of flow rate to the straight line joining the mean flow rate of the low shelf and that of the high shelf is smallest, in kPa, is 231.5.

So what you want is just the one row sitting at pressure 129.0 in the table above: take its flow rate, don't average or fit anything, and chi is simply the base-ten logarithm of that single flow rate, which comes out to 1.33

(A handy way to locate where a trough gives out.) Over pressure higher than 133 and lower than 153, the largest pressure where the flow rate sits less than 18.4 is 151.5 kPa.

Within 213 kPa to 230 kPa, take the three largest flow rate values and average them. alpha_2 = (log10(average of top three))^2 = 1.64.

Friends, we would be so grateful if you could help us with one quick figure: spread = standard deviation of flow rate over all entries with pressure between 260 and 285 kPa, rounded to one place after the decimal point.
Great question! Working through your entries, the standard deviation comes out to 0.2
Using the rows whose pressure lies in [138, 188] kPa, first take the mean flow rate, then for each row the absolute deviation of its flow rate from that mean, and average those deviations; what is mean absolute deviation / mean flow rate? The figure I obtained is 0.12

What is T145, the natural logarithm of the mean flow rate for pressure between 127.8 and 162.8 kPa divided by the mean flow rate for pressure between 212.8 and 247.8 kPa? 0.17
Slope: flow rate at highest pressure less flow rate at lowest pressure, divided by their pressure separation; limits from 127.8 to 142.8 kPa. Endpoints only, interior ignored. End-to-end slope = 0.20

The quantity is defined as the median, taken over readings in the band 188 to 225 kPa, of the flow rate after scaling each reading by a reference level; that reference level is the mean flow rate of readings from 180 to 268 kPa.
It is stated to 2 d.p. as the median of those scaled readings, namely 1.15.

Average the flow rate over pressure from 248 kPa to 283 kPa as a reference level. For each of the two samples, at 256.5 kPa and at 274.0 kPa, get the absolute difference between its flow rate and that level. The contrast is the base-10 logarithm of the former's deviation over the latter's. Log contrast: 0.0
